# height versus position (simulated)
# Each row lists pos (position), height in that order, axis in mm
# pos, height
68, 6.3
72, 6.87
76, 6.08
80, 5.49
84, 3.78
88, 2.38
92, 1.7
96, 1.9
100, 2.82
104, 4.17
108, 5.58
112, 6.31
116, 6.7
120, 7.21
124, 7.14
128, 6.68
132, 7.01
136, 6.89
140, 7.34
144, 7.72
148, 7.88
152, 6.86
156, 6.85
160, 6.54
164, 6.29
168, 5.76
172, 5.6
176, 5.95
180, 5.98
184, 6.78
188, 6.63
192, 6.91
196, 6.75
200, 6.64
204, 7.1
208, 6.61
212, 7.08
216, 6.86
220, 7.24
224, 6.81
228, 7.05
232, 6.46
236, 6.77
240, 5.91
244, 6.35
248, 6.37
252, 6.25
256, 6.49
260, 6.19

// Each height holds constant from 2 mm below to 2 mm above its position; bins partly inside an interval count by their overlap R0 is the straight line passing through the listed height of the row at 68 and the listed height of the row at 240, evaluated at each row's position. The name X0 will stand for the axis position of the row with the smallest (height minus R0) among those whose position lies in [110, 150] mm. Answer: 112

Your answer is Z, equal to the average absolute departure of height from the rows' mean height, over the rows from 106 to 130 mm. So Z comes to 0.44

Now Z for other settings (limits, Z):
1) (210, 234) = 0.21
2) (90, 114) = 1.61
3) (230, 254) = 0.18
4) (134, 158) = 0.39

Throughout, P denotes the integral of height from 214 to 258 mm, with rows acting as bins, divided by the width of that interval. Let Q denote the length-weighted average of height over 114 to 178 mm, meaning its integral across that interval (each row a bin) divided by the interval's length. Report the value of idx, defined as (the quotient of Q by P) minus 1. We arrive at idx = 0.03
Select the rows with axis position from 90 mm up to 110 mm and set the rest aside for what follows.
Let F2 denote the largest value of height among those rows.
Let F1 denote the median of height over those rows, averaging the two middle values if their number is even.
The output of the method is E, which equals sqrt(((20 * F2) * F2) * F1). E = 42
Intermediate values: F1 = 2.82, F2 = 5.58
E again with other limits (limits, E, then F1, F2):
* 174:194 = 80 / 6.63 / 6.91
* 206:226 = 85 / 6.86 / 7.24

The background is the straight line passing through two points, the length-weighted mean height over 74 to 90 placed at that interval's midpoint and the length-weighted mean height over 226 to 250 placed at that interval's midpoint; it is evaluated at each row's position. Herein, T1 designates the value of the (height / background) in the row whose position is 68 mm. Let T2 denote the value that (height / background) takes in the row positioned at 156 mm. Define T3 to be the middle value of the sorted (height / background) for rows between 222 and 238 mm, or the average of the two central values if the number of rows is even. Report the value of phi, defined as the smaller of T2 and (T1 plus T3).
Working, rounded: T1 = 1.48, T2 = 1.27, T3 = 1.1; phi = 1.27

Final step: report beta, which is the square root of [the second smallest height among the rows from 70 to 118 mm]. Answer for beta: 1.38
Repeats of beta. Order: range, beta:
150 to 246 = 2.40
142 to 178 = 2.40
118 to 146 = 2.62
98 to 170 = 2.04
